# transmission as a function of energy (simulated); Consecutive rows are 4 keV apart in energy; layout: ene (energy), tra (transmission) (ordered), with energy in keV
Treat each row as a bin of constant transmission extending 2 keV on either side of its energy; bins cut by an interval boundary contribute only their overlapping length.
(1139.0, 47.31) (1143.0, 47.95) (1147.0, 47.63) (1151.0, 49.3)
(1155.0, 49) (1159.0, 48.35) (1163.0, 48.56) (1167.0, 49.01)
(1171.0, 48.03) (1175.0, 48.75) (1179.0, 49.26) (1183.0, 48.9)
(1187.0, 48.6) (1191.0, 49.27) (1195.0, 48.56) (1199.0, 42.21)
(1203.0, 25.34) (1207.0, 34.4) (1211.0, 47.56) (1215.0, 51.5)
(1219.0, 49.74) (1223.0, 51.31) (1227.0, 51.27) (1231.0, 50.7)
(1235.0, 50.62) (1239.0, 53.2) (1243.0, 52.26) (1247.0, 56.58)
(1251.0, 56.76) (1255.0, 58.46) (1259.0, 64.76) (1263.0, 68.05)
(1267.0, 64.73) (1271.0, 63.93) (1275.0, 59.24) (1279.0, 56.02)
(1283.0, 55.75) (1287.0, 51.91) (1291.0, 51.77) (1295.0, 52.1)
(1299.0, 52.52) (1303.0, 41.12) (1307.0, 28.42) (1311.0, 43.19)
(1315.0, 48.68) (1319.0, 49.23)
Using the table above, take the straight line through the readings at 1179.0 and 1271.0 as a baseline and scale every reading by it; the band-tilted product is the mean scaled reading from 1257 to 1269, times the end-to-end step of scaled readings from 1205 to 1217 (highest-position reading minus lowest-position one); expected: 0.3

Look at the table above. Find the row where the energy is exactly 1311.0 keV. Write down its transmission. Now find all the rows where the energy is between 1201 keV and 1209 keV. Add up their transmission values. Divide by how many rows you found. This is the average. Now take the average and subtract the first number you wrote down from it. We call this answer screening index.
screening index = -13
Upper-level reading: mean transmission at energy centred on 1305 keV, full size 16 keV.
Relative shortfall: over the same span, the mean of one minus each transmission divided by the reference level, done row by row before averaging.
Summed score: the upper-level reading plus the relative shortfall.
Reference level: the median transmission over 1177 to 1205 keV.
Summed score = 41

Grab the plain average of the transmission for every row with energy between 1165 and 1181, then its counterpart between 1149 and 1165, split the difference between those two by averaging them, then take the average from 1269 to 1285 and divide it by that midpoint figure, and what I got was 1.20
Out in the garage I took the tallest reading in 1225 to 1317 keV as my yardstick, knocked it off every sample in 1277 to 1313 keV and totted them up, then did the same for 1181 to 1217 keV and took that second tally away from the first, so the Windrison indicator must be 36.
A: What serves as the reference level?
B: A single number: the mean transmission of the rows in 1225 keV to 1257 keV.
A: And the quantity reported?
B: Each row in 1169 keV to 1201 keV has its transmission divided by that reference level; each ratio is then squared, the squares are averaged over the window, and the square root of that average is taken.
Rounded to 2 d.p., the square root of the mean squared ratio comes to 0.89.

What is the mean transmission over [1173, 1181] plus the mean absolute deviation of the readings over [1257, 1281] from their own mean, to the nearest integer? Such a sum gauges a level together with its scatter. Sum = 52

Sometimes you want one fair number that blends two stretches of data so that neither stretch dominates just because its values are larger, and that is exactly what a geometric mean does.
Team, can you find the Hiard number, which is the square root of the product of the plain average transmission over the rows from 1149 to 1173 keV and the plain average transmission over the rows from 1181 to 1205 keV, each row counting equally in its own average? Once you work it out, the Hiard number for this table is 46.2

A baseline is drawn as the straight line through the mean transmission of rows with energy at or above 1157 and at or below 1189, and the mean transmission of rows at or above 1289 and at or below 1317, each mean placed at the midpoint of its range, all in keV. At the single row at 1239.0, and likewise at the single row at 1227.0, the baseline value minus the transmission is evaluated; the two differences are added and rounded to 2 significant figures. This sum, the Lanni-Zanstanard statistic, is -10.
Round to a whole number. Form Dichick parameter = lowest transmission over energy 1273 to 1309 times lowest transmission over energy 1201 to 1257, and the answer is 720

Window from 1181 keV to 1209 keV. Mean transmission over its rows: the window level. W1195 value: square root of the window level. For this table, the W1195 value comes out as 6.52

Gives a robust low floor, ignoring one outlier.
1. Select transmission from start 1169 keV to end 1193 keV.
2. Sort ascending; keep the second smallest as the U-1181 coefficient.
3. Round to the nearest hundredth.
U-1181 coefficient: 48.60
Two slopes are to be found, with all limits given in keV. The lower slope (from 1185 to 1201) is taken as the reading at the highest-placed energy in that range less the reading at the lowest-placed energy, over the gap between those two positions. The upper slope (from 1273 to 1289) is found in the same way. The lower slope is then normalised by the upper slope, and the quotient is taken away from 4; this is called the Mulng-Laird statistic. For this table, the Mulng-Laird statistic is 3.1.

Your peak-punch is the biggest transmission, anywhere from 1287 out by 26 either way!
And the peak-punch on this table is 68.05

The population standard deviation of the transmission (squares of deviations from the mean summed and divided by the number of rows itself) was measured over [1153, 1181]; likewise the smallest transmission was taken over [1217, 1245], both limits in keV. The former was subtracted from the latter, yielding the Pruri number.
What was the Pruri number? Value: 49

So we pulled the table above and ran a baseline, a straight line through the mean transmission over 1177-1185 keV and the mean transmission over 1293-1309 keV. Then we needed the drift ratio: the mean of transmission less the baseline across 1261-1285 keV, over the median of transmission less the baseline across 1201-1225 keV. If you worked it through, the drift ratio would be 14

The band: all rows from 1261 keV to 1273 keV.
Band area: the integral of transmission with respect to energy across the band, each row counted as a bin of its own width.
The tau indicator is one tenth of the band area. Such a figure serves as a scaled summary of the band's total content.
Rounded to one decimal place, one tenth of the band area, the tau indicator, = 78.7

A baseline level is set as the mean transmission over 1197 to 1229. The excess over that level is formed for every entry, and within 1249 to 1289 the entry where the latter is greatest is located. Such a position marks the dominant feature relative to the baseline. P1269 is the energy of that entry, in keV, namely 1263.0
